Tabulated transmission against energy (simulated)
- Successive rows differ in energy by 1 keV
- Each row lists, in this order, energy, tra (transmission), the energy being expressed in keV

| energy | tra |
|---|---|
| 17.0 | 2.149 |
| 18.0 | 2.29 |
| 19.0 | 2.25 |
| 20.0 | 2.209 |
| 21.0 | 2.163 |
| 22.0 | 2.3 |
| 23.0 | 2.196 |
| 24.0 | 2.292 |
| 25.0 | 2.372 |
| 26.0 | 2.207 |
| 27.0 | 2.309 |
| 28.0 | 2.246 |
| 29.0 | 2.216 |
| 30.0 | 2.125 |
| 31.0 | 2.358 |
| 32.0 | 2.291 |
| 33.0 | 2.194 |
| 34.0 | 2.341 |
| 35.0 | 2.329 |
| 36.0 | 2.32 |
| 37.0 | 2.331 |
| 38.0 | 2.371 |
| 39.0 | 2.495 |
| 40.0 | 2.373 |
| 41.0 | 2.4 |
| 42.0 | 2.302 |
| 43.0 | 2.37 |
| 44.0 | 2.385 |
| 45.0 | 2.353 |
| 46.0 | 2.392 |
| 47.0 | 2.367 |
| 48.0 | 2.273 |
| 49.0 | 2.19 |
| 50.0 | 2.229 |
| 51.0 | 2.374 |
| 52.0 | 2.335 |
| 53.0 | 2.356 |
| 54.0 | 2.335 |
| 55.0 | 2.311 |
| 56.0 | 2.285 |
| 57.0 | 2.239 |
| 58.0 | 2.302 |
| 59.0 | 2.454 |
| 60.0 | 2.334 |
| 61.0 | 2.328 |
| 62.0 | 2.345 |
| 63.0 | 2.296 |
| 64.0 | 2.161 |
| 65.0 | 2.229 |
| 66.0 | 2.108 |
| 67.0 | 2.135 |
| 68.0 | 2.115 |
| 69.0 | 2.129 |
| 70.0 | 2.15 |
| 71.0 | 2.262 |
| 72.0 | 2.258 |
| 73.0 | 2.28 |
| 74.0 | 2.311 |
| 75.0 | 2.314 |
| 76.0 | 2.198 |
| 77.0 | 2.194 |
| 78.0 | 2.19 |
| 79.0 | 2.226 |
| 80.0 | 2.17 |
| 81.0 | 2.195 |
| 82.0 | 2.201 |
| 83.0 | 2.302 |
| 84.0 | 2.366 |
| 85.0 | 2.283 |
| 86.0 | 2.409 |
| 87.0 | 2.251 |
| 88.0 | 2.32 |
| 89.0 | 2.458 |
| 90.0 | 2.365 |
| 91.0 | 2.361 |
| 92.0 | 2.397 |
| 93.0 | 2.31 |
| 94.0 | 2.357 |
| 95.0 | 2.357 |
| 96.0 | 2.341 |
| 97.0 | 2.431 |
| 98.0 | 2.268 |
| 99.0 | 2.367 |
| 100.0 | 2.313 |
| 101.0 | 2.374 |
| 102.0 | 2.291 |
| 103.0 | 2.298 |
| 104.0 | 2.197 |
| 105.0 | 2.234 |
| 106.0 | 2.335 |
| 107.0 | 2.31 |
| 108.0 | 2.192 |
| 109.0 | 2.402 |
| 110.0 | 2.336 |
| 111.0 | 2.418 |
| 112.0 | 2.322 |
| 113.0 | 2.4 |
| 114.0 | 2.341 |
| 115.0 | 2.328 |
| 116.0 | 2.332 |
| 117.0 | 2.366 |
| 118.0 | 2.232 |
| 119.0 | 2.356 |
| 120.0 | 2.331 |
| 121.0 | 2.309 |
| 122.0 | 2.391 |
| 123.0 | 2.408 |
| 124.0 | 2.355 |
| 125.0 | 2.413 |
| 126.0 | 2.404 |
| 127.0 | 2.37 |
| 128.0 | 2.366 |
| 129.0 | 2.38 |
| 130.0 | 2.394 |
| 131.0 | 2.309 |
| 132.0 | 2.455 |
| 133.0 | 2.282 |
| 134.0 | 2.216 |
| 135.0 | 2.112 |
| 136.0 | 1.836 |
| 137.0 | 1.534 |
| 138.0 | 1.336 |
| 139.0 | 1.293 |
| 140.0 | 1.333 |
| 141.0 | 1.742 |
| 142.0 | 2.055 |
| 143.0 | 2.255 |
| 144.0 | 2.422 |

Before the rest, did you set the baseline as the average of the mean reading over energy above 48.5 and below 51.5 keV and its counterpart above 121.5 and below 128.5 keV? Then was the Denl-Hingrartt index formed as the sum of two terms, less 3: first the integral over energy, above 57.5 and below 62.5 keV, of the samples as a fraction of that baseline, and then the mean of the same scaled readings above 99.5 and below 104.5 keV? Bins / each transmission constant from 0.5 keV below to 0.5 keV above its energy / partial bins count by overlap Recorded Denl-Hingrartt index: 3.04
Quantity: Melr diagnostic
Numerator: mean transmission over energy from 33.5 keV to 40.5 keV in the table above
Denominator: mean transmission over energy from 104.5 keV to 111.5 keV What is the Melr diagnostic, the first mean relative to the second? 1.02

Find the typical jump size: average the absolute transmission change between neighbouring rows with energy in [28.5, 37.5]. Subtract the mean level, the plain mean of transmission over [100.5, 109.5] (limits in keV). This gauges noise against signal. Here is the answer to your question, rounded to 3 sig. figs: -2.21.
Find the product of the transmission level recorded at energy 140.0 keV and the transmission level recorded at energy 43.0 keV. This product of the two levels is 3.2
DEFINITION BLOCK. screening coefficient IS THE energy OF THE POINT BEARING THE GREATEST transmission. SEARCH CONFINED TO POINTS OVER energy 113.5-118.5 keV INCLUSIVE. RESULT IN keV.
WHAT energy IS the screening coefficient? 117.0 keV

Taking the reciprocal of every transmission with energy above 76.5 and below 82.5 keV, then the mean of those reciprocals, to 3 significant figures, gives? 0.455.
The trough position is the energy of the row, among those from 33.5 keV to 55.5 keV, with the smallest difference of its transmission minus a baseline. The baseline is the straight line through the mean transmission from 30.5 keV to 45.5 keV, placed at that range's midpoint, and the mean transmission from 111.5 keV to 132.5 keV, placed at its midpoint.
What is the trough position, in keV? 49.0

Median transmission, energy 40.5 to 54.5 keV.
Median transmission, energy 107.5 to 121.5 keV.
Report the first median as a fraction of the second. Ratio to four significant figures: 1.009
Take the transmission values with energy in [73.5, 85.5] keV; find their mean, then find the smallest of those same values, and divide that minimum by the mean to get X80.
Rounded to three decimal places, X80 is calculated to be 0.966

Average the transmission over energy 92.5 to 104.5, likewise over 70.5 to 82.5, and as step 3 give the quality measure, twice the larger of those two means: 4.651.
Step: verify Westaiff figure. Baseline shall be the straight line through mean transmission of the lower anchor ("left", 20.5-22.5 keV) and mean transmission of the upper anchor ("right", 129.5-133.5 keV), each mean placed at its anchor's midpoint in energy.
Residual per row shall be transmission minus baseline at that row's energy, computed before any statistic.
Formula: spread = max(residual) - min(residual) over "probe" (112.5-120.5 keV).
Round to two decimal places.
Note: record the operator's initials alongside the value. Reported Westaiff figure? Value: 0.17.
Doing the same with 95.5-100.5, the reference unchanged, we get 0.16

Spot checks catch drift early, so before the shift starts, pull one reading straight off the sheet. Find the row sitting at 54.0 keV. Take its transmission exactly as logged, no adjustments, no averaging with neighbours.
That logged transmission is 2.335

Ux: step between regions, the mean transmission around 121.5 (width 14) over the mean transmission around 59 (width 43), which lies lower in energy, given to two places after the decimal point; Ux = 1.03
